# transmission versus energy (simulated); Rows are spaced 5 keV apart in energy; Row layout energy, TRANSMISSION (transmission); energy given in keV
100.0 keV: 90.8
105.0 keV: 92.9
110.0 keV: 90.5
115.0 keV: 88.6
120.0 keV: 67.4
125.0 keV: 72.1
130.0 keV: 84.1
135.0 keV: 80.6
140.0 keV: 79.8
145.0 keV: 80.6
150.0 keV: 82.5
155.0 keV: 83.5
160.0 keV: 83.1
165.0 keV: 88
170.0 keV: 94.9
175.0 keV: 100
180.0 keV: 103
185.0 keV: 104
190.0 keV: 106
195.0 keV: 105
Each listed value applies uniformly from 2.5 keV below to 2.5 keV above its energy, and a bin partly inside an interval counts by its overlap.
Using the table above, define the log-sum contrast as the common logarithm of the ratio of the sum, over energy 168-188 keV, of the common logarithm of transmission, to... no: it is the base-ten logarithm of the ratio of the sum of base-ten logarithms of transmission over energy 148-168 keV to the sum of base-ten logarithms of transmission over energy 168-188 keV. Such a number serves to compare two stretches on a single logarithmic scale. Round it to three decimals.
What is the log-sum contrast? -0.017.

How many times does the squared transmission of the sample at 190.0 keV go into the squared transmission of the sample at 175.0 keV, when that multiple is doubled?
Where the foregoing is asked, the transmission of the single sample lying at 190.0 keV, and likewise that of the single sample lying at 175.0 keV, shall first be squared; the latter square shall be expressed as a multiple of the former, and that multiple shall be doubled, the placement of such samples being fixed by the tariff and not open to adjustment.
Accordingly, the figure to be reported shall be 1.8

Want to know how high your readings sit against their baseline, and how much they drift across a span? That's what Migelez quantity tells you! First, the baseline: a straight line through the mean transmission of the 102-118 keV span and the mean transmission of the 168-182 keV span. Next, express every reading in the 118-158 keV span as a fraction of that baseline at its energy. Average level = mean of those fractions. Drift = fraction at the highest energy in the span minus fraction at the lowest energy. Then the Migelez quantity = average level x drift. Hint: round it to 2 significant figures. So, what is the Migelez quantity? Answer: 0.11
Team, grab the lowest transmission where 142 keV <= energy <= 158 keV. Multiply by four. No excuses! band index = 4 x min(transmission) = 322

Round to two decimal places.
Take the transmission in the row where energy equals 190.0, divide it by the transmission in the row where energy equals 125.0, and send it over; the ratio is 1.47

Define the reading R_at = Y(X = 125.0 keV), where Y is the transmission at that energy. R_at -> 72.1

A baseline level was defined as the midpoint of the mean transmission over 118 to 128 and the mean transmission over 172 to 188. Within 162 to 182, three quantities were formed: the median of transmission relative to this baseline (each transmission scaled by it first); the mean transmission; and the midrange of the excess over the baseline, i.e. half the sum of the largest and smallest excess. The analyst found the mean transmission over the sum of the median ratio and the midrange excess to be 9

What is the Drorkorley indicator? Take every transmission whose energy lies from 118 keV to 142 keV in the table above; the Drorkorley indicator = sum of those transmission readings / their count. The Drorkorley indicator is 77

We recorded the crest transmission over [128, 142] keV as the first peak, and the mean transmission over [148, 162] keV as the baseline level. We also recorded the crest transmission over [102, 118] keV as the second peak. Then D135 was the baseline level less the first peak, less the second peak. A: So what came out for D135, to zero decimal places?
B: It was -94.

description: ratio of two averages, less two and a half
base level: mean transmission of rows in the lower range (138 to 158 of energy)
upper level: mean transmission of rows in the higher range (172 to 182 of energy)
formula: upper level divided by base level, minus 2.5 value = -1.26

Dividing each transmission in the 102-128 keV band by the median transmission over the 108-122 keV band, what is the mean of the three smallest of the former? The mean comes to 0.86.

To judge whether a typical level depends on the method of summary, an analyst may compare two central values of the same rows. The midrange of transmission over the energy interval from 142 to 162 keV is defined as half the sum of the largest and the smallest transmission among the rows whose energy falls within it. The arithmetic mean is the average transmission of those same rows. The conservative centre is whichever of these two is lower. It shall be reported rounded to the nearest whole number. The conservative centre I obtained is 82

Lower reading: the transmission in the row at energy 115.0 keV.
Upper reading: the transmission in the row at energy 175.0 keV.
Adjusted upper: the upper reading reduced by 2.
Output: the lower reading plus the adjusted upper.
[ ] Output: 187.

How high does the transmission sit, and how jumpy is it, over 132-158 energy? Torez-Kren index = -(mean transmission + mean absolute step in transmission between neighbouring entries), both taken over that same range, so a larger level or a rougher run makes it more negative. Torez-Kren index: -83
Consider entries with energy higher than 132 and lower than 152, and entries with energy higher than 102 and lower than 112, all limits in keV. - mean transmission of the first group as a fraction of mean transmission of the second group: 0.88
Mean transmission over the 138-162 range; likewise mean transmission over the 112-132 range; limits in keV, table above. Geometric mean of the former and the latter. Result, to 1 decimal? 80.0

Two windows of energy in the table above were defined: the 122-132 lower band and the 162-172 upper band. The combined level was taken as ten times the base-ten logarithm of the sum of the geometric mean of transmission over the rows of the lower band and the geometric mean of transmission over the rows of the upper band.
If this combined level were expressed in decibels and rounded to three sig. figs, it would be 22.3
